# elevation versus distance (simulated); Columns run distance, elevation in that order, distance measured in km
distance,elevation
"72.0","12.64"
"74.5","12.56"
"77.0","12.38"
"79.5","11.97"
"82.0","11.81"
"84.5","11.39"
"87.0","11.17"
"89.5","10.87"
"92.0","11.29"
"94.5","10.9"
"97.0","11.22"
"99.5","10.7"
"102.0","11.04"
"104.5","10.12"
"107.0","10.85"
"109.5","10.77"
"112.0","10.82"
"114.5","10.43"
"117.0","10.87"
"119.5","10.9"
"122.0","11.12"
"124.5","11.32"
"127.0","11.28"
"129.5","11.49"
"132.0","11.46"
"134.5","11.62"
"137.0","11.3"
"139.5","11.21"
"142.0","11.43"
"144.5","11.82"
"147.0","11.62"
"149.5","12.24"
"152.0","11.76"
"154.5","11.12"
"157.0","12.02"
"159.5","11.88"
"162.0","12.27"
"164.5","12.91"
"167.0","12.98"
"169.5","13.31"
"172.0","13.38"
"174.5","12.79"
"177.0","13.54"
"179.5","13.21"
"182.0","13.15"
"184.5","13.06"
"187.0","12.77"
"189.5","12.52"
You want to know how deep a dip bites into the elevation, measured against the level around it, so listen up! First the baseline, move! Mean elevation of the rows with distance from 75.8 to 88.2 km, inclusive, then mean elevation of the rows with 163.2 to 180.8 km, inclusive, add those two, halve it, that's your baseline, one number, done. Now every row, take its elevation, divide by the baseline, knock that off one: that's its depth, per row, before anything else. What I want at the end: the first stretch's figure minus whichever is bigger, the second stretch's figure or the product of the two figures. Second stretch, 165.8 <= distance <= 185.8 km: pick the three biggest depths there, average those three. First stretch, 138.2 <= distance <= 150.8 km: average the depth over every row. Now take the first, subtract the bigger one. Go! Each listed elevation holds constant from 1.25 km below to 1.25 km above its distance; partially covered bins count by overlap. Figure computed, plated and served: 0.066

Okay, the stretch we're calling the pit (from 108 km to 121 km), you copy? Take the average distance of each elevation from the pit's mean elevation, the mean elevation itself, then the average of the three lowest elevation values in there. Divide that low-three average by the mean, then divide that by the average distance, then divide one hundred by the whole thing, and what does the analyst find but 13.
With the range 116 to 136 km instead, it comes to 23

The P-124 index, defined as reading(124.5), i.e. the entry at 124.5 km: 11.32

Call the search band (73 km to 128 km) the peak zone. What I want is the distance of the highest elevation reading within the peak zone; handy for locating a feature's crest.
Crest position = 74.5 km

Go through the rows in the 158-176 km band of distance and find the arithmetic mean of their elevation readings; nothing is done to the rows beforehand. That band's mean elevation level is 12.8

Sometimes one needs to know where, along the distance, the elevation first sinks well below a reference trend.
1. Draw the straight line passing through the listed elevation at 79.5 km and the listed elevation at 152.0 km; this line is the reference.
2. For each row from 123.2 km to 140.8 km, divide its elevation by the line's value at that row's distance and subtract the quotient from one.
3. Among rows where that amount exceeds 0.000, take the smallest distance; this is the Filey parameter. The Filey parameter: 124.5 km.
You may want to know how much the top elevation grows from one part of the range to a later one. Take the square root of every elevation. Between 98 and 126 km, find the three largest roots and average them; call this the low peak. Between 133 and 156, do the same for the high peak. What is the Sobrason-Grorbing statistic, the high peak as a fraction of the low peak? 1.03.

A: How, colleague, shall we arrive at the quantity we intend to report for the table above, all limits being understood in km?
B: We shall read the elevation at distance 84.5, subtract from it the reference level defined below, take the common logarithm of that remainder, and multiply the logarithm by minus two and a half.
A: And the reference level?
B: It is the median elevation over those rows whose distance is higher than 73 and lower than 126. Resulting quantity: 1.1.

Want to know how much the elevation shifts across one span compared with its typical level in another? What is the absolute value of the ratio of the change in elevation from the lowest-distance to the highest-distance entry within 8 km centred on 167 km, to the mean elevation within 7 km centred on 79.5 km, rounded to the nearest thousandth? 0.033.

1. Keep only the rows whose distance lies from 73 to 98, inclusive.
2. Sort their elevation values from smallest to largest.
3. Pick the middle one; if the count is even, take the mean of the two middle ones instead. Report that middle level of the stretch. 11.3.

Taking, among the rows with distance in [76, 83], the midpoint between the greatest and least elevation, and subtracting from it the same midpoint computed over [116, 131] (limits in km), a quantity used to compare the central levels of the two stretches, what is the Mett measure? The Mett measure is 0.9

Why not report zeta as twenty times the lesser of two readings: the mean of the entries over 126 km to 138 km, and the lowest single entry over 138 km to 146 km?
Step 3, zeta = 224.2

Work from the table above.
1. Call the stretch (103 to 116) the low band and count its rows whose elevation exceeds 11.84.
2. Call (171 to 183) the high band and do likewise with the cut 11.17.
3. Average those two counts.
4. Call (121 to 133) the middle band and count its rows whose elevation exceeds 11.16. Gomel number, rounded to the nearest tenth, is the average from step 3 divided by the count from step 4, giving 0.6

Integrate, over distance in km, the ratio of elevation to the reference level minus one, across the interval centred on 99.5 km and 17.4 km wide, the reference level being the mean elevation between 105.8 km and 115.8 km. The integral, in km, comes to 0.3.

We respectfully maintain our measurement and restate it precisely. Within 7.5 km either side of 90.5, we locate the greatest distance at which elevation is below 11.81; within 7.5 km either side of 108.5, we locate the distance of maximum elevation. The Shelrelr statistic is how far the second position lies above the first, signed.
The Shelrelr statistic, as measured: 5.0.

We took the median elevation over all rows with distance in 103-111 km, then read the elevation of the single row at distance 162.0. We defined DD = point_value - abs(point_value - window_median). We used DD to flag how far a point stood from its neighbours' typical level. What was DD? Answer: 10.8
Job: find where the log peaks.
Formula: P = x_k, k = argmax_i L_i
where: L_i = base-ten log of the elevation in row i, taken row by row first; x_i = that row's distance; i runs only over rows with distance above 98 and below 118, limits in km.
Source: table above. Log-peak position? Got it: 102.0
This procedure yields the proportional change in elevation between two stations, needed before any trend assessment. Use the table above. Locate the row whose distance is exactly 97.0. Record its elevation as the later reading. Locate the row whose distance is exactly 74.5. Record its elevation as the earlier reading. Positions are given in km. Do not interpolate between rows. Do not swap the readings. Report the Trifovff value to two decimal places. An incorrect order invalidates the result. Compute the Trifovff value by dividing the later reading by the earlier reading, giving 0.89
